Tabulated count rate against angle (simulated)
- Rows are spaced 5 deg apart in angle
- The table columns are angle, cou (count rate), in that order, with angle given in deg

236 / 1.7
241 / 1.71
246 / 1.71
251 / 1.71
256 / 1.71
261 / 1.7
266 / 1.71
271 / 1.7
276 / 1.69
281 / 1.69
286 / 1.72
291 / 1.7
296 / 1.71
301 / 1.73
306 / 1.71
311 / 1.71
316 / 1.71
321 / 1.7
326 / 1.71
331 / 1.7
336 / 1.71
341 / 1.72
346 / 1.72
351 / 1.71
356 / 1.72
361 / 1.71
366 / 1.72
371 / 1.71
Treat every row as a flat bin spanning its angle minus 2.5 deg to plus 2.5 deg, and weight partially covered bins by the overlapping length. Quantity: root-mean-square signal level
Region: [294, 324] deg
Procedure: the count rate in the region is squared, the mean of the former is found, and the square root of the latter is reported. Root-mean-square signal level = 1.71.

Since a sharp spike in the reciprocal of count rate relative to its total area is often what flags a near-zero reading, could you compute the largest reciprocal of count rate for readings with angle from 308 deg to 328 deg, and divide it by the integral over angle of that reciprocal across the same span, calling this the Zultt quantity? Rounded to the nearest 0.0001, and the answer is 0.0502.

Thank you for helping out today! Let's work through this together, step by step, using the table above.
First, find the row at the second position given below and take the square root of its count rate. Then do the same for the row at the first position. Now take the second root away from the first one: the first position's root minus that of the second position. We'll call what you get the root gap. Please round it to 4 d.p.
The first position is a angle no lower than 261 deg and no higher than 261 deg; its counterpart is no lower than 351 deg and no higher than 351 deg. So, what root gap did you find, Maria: -0.0038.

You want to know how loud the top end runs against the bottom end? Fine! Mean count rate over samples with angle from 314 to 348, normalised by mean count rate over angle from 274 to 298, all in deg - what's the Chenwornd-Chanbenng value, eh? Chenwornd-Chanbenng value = 1.005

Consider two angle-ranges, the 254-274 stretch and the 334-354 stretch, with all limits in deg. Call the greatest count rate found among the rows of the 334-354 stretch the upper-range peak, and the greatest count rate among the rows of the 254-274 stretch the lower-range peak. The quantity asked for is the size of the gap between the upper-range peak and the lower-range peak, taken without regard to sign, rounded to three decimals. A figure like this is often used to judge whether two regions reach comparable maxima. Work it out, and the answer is 0.010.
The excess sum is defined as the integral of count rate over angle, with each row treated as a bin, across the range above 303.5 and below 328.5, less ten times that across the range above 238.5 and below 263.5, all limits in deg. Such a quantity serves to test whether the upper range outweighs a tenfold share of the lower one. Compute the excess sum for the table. -384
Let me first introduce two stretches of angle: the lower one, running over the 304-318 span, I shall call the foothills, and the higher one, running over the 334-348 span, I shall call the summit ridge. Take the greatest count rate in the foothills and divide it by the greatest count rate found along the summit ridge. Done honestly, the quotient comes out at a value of 0.99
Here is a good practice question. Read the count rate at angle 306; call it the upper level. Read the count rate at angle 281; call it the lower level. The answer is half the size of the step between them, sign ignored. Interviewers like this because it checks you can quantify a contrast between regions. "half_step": 0.0100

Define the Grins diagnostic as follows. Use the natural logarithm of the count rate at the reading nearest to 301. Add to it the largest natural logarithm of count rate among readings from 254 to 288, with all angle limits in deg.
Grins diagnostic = 1.09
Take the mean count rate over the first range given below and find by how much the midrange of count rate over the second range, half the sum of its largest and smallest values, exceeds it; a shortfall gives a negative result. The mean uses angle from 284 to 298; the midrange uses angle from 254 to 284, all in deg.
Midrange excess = -0.010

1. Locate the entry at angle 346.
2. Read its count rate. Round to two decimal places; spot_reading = 1.72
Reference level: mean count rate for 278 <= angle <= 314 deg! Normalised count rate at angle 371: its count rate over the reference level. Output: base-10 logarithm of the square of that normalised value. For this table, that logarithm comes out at 0.000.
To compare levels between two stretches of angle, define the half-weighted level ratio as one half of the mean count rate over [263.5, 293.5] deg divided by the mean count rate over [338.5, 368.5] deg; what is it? 0.496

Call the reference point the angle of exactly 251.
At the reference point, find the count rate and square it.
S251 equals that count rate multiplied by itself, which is 2.92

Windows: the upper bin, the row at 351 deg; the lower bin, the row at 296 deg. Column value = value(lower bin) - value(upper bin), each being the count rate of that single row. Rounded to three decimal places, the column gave 0.000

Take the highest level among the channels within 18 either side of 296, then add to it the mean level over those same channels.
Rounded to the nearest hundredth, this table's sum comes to 3.44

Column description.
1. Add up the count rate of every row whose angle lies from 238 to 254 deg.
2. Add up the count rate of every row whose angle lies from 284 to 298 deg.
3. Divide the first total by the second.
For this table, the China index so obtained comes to 1.000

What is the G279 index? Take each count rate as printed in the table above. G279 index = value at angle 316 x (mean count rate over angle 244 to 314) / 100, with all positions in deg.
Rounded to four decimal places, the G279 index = 0.0292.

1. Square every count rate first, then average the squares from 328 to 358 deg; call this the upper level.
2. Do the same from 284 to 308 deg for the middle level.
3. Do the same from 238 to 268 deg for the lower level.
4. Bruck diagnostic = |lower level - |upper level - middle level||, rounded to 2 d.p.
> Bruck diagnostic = 2.92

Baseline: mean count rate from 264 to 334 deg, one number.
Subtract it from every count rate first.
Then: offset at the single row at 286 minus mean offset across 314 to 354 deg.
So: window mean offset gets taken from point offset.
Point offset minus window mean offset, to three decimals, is 0.010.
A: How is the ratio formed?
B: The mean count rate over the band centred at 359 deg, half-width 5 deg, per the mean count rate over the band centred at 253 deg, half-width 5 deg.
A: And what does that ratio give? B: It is 1.00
